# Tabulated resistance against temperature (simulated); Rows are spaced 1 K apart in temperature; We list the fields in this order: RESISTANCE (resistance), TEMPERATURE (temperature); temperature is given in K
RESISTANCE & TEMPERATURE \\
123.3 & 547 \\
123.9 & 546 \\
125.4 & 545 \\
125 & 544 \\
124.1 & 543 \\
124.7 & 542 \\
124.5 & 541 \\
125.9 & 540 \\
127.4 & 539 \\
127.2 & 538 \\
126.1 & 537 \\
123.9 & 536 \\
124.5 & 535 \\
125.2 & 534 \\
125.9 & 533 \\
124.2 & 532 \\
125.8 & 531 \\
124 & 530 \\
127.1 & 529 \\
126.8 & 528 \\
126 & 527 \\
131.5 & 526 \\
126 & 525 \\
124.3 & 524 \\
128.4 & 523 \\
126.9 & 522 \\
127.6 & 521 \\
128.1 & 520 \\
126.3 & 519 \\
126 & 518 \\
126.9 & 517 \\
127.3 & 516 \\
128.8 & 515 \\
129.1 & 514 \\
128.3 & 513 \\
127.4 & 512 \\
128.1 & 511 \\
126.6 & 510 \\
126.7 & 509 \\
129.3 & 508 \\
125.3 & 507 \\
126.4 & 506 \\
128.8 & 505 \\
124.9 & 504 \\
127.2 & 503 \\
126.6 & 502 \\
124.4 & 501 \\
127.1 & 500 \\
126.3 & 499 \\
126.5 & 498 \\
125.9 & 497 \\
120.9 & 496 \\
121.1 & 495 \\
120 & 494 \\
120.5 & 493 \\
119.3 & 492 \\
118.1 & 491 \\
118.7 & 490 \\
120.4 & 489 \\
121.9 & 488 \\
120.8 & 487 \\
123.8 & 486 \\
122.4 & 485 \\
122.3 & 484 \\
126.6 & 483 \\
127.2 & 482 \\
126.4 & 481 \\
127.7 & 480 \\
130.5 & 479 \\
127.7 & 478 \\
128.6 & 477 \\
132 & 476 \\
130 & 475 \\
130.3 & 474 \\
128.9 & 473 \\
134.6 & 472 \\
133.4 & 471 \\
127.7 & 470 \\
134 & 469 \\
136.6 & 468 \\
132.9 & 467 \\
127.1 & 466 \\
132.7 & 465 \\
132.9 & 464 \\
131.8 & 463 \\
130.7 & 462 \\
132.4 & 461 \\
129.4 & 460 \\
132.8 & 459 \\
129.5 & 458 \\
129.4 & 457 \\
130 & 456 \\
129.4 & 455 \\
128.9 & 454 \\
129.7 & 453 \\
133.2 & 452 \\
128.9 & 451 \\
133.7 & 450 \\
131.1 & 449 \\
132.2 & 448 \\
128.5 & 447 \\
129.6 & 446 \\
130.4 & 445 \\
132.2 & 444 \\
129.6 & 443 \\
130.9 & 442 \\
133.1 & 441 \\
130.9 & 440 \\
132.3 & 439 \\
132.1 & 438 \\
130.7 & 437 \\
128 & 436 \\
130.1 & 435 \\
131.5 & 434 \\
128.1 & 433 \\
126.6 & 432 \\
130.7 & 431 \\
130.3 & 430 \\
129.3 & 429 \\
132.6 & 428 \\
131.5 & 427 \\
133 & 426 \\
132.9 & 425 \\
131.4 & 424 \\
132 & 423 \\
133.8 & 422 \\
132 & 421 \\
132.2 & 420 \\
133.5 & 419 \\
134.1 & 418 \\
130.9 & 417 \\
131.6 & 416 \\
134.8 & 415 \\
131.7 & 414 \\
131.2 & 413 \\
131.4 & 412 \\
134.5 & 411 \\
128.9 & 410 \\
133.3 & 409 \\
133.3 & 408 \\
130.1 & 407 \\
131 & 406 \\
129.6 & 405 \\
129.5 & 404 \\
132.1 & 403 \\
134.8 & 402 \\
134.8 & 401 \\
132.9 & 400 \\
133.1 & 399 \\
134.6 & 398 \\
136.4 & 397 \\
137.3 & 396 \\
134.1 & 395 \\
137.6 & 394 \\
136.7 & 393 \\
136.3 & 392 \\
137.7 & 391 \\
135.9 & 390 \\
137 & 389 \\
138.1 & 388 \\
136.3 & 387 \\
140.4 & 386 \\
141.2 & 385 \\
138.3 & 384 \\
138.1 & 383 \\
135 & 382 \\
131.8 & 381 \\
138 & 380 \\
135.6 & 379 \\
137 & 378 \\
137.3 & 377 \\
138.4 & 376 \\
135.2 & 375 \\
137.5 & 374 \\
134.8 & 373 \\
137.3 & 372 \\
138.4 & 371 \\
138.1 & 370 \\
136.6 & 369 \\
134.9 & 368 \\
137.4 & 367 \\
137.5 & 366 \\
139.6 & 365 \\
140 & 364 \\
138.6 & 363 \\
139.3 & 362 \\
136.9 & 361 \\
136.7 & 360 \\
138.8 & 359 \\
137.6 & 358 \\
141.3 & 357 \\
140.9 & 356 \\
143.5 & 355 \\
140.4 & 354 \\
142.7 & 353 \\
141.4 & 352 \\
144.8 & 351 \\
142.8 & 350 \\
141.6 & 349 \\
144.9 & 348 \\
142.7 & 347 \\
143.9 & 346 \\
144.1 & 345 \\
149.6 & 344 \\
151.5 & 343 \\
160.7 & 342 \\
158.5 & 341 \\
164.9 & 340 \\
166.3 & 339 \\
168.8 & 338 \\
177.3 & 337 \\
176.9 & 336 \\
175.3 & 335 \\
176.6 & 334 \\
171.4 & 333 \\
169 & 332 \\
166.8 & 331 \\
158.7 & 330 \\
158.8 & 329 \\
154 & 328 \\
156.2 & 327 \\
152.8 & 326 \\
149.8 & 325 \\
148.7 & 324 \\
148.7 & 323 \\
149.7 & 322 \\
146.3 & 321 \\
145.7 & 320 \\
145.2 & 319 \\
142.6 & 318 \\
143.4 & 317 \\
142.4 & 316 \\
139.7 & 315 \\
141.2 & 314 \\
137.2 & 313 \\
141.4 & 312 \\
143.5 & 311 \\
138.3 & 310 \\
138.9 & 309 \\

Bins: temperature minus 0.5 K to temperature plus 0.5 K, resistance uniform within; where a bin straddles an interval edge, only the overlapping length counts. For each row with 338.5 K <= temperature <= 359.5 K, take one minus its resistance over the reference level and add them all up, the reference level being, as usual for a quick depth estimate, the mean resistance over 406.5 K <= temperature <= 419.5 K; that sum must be -2.3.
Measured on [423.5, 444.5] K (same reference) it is 0.2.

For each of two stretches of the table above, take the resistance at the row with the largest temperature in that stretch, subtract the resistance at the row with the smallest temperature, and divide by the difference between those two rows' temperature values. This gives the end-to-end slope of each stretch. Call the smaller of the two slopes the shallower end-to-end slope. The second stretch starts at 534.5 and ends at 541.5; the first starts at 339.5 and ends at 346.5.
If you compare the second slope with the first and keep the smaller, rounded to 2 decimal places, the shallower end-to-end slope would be -3.50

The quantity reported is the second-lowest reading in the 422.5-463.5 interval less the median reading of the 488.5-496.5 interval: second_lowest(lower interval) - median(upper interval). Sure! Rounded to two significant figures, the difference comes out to 7.8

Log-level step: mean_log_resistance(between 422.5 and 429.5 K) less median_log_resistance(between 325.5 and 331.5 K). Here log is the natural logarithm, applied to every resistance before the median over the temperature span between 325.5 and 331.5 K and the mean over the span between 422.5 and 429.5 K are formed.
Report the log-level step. -0.18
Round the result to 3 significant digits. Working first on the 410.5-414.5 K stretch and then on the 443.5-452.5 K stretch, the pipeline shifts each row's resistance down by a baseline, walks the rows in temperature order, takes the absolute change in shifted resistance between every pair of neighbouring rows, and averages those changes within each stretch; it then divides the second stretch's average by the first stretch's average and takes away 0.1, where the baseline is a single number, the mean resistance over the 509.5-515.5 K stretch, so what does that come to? 1.89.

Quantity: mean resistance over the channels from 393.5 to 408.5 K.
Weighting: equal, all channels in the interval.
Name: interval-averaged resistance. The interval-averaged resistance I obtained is 133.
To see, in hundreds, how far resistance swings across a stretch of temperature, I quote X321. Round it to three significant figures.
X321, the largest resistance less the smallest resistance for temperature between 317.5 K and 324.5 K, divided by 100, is 0.0710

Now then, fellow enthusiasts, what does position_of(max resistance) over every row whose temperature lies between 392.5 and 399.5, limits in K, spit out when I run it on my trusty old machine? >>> 394 K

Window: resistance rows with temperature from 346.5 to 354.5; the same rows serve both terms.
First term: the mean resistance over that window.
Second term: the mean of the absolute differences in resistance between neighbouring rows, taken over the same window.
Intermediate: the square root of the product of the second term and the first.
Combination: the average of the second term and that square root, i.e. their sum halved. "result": 10.1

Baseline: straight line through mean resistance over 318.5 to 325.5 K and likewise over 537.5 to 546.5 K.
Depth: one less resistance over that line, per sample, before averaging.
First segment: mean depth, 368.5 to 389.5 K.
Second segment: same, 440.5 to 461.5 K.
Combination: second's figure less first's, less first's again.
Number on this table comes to -0.038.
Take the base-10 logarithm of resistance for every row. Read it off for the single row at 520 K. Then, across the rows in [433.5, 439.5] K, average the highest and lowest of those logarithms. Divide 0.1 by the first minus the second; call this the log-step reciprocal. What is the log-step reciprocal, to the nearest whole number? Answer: -15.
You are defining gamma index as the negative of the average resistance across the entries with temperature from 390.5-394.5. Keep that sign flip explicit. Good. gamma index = -137.1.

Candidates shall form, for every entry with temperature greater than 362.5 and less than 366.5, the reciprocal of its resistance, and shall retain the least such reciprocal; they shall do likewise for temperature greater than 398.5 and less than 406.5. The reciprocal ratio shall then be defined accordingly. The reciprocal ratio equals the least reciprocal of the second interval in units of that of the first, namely 1.04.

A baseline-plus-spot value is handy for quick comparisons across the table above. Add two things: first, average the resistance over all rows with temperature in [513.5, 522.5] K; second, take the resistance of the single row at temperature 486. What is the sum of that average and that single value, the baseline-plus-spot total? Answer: 251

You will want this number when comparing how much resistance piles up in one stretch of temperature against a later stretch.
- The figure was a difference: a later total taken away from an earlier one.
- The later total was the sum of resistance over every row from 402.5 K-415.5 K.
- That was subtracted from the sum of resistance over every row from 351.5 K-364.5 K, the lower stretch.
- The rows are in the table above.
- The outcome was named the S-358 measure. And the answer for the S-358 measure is 107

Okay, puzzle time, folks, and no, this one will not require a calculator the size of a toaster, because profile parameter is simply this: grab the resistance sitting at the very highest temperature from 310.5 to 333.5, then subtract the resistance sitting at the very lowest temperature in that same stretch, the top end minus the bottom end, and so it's 28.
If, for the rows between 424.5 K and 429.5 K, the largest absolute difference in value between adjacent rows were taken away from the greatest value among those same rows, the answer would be 130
